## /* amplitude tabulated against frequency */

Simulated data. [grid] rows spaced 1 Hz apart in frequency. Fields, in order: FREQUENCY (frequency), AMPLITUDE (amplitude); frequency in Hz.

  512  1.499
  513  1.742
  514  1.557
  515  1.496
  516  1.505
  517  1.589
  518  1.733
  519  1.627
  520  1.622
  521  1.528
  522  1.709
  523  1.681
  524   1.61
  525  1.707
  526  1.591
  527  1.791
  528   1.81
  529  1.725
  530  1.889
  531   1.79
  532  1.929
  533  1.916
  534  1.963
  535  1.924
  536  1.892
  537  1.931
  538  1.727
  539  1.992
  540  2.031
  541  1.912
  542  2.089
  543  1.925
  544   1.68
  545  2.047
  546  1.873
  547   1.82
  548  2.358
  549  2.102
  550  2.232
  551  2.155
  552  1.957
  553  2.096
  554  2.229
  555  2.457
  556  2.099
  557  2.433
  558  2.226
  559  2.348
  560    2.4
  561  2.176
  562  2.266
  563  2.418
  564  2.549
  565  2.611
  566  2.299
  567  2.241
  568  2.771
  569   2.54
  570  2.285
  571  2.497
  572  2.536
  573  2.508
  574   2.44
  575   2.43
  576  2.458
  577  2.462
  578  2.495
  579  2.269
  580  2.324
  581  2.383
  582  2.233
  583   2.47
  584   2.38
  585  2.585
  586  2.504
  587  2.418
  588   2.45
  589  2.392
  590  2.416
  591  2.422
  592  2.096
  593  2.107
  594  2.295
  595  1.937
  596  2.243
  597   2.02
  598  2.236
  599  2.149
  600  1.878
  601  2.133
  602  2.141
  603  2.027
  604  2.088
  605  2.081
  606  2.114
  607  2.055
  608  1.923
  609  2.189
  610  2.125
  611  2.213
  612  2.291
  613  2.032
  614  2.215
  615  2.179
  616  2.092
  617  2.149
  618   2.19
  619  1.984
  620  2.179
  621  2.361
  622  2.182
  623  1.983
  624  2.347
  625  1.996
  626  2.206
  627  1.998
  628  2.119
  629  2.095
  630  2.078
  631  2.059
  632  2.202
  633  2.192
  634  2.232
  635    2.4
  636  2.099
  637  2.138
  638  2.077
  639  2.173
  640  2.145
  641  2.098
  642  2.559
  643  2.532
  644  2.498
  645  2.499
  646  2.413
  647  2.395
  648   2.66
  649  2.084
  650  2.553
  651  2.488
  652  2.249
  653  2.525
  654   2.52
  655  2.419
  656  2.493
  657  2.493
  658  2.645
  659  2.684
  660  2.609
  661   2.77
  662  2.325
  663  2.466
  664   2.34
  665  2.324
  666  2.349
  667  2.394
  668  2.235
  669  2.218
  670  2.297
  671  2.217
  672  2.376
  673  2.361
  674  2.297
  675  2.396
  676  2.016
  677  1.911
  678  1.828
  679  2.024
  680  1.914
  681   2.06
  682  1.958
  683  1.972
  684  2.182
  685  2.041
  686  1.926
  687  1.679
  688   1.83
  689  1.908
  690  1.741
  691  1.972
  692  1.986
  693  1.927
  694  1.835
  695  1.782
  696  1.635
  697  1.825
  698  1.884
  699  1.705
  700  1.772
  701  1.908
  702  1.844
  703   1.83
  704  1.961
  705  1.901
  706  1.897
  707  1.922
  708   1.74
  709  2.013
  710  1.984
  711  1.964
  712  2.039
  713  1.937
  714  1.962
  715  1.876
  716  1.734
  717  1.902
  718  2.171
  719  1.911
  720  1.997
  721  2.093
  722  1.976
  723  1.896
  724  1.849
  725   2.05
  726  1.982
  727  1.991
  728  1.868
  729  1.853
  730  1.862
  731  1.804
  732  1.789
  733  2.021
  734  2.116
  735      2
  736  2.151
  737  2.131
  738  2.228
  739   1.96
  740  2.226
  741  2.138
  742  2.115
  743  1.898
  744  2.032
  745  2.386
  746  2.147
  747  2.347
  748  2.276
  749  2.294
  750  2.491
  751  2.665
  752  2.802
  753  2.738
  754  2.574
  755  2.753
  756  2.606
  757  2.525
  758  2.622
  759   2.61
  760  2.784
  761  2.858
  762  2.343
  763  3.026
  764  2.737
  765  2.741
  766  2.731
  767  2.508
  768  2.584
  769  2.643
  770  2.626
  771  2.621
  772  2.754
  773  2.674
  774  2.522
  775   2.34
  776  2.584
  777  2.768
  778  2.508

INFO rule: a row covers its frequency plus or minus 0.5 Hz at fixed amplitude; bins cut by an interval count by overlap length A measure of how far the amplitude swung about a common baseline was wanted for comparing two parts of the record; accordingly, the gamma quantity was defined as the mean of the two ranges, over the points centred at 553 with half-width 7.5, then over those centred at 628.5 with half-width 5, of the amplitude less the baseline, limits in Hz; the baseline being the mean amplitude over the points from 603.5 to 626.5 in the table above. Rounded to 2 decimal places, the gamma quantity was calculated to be 0.49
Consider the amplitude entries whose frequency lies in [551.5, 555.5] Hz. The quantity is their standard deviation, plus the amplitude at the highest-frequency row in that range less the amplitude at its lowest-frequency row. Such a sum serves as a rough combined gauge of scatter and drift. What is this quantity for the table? 0.7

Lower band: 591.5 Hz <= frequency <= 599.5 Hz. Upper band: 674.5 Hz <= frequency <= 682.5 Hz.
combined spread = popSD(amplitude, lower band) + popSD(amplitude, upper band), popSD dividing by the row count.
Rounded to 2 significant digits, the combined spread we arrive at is 0.27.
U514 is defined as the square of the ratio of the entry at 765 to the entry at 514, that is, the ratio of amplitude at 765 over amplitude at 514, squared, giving 3.1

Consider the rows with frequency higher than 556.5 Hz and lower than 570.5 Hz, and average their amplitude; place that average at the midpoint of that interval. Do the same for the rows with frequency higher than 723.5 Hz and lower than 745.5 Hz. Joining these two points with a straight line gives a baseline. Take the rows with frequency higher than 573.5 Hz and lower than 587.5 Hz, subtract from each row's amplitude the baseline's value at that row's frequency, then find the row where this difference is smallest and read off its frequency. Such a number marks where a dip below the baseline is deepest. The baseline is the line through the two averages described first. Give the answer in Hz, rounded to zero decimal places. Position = 582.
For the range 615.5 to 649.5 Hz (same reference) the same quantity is 619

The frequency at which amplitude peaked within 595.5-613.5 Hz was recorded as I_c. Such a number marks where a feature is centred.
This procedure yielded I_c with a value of 612 Hz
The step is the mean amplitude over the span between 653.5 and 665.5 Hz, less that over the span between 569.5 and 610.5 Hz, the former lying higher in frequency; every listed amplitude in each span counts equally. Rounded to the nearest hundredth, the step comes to 0.23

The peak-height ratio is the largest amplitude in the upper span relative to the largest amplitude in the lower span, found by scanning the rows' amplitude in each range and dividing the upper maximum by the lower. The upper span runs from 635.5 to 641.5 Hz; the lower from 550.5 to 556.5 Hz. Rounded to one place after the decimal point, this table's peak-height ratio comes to 0.9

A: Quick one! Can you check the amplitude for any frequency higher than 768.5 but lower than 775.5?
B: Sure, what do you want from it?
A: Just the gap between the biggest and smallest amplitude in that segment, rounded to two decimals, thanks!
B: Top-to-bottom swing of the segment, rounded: 0.41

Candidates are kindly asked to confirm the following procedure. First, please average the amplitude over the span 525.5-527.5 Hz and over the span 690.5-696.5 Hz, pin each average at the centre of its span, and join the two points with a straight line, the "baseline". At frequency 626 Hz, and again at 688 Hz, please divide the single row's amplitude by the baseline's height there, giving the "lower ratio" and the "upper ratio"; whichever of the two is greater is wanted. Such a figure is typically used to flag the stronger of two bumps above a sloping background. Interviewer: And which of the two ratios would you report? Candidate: 1.23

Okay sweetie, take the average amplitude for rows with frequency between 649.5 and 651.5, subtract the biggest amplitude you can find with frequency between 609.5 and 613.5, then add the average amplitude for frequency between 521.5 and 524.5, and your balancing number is 1.9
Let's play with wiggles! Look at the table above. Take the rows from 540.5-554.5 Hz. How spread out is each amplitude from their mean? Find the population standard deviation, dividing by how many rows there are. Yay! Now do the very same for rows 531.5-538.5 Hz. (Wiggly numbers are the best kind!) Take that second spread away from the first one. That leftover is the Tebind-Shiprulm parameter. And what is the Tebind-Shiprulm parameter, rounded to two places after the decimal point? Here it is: 0.10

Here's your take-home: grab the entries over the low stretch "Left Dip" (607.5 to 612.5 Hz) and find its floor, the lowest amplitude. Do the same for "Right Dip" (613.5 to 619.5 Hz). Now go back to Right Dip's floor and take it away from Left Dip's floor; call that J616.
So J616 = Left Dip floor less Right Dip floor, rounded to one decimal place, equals -0.1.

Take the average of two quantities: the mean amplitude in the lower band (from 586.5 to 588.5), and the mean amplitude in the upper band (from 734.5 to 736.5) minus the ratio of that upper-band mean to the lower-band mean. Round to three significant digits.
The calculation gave 1.83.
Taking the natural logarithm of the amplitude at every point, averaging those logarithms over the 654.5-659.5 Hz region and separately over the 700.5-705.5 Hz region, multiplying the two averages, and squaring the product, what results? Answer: 0.35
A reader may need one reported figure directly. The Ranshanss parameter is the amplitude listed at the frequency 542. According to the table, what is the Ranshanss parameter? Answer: 2.089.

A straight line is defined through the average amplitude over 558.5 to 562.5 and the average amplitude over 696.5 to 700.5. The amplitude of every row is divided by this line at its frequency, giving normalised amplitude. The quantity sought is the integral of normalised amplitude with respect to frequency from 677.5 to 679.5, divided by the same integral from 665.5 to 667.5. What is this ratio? 0.83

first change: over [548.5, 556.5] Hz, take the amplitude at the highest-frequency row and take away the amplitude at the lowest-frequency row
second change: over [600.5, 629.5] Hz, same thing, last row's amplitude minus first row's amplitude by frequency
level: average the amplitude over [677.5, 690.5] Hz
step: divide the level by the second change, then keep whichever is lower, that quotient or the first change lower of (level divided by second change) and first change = -51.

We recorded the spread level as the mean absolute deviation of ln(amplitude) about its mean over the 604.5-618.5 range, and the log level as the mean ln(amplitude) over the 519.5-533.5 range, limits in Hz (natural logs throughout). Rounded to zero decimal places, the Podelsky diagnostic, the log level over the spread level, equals 16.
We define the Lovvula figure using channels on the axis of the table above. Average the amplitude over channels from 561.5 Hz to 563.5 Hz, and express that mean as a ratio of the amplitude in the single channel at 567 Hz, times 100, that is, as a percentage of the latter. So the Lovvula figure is 105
